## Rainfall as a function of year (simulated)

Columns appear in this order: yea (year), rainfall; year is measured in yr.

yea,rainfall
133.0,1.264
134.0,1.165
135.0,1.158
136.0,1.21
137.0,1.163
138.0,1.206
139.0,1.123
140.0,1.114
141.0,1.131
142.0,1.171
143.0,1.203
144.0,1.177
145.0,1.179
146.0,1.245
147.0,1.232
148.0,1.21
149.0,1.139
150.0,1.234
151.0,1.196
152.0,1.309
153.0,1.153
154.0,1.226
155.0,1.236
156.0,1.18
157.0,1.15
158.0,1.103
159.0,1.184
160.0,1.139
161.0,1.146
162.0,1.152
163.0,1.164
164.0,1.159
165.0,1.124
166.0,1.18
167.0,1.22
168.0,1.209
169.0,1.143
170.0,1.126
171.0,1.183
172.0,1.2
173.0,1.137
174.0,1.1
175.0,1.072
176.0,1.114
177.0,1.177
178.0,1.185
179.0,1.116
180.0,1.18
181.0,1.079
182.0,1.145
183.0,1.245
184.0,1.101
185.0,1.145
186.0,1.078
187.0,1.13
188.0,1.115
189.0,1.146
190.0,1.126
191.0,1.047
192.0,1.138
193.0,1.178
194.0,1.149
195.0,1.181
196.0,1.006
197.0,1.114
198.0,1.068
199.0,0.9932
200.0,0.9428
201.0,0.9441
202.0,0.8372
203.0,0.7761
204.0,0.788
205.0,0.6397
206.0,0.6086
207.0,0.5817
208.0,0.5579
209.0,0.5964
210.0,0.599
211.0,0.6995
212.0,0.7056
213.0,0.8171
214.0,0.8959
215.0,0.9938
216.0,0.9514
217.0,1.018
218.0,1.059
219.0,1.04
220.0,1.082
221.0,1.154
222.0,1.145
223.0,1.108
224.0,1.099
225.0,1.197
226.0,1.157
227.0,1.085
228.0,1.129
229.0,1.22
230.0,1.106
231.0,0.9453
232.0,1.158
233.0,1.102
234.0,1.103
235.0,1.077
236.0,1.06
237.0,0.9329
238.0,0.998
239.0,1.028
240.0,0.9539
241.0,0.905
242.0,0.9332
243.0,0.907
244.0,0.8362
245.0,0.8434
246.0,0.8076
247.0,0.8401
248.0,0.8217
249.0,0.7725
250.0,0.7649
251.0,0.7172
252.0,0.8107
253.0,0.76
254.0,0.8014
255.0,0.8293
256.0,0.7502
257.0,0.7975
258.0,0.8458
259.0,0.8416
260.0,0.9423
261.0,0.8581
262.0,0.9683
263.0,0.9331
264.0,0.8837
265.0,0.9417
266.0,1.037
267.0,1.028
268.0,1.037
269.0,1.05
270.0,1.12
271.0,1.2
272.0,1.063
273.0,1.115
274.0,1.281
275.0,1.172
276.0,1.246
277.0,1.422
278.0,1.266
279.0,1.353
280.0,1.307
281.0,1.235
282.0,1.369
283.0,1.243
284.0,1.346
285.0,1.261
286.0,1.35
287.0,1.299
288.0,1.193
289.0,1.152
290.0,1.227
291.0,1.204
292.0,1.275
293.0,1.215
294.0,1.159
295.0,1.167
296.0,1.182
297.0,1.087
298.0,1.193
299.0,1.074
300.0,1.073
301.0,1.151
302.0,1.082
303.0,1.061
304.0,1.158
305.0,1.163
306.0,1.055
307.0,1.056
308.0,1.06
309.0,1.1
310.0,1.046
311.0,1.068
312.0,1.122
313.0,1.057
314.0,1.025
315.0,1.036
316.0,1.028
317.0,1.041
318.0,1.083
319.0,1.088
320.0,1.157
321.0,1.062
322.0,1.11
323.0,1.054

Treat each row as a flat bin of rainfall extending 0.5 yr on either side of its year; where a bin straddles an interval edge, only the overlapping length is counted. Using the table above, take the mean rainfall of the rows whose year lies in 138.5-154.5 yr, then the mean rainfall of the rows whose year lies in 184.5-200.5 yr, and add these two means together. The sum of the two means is 2.3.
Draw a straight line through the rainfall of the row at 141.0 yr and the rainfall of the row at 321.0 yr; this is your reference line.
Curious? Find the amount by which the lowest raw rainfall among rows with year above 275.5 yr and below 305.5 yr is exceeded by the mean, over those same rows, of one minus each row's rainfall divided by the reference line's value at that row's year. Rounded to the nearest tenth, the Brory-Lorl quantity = -1.2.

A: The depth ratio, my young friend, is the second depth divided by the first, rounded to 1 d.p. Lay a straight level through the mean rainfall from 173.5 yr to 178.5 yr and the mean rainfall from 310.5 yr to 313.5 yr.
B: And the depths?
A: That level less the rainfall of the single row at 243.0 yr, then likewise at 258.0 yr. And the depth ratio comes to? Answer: 1.3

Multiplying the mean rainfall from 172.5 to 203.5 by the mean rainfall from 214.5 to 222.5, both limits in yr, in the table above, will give 1.1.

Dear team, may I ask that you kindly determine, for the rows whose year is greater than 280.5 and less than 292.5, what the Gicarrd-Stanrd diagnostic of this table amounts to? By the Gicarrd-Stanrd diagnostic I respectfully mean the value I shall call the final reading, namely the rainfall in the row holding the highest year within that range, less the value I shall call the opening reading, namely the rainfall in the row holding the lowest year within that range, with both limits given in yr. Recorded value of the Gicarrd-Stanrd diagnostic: 0.04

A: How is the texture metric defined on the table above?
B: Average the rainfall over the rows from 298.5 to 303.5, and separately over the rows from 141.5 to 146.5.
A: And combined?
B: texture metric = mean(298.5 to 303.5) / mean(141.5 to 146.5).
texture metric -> 0.91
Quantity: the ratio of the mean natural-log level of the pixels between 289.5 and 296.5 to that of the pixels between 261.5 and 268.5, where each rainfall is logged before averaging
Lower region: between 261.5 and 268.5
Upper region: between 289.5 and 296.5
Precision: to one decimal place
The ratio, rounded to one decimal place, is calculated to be -7.0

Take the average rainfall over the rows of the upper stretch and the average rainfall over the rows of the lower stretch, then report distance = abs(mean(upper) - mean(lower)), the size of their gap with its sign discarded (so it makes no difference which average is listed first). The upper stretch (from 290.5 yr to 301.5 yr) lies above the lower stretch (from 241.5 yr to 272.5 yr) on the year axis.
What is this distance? 0.3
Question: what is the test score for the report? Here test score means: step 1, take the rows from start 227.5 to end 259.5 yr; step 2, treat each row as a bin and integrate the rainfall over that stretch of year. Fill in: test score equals 29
